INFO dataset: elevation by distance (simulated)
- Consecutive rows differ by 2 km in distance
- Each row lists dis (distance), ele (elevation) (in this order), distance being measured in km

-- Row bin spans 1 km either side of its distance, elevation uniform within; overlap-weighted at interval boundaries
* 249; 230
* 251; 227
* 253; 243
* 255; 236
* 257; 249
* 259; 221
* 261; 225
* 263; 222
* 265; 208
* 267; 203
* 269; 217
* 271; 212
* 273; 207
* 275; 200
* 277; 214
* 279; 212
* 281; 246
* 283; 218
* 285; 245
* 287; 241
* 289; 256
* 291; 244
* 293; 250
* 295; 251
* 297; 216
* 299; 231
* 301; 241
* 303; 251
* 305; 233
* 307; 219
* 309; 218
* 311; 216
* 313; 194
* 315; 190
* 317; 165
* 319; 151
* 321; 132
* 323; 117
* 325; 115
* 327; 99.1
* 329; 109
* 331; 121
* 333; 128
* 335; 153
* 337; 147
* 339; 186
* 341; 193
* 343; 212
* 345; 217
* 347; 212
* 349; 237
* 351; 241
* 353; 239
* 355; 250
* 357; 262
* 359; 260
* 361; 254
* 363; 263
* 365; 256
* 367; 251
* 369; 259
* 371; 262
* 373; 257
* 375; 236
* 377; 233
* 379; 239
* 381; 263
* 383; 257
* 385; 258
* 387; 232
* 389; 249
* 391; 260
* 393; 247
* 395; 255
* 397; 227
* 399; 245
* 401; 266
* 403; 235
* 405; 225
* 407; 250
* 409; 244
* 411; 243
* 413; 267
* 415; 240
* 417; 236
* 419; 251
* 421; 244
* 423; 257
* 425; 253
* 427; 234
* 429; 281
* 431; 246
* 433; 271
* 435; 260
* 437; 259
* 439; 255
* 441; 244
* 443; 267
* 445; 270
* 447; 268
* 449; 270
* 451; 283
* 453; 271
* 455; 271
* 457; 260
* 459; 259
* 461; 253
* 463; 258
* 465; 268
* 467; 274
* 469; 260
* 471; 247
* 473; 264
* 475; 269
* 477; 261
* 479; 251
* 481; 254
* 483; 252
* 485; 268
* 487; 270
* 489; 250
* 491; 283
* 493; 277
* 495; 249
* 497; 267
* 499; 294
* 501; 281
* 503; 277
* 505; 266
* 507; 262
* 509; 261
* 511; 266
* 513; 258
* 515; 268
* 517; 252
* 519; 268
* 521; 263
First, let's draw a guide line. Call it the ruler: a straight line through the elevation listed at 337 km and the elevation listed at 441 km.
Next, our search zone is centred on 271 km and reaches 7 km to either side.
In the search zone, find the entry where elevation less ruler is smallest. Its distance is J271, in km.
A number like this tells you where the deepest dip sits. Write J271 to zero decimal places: 275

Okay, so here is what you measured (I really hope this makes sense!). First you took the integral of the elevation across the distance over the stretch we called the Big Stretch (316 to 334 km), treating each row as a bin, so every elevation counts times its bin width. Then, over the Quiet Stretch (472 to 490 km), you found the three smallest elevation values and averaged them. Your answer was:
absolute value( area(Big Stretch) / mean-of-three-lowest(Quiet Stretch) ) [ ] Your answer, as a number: 9.06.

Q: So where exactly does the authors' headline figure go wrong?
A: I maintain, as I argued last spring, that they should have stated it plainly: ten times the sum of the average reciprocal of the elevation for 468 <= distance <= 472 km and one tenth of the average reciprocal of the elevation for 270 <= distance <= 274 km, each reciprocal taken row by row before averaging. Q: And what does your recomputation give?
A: 0.044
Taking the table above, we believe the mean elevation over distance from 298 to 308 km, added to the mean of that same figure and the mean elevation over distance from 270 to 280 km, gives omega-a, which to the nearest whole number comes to 457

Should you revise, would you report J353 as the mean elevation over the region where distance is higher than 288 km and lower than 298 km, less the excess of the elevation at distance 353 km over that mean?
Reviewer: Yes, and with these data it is 248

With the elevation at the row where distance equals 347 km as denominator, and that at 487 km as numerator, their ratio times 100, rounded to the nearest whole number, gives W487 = 127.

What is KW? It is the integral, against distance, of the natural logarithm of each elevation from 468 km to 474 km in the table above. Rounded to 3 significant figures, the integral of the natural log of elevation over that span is 33.3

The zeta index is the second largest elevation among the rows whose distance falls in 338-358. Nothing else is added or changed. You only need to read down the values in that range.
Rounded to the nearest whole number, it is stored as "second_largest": 250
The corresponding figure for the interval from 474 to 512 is 283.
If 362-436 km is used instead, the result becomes 271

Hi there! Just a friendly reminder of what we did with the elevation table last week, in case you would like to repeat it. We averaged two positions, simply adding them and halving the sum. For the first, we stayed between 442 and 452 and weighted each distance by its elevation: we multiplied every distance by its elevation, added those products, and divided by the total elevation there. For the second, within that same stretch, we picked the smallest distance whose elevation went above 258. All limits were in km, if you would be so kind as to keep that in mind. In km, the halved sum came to 445.0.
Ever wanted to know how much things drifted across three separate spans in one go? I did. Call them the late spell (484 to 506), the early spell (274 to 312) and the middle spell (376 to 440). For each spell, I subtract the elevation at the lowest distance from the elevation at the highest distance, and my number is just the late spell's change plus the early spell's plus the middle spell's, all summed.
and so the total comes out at 36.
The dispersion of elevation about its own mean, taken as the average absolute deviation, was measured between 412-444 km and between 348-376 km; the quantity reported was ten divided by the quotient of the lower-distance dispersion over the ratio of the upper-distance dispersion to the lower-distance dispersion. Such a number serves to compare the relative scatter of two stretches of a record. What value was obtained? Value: 1.6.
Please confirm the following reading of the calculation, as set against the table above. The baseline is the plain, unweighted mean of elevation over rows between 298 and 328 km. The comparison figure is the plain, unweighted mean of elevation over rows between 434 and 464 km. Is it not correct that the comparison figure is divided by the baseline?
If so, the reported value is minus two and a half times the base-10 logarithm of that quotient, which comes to -0.384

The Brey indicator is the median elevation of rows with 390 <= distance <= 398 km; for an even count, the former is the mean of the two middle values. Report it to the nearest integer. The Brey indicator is 251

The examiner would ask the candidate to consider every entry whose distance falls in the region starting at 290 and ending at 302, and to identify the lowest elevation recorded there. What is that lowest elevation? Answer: 216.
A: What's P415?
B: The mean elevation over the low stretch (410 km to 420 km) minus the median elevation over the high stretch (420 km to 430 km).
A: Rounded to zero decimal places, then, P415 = -6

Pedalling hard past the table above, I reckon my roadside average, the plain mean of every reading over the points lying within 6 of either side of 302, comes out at 232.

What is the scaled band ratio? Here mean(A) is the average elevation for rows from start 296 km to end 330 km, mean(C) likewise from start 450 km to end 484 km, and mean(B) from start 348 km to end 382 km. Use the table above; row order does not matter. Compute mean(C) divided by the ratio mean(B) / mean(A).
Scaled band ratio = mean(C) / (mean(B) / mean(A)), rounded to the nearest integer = 190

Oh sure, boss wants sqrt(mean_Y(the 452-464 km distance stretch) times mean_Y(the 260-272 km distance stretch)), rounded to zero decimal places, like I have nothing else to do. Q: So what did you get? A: 237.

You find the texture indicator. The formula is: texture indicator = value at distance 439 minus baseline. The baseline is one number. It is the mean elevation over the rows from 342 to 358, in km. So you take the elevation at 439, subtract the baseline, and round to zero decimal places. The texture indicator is 21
